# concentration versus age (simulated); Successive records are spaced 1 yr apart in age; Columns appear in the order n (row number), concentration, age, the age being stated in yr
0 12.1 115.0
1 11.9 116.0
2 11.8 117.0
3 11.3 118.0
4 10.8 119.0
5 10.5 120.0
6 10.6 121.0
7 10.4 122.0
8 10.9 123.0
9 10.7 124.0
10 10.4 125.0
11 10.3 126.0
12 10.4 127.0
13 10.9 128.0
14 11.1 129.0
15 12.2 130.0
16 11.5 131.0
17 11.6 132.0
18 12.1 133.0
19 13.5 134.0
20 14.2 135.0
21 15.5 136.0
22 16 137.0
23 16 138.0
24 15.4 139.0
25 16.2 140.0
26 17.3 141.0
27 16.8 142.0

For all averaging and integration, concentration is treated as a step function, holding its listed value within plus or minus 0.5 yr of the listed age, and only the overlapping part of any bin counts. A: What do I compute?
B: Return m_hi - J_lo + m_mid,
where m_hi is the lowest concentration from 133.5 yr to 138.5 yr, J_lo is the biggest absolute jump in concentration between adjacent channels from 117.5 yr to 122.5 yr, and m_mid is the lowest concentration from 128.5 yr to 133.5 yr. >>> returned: 24.1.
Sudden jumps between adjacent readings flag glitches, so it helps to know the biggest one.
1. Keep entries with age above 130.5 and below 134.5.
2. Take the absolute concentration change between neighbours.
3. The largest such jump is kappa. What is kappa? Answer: 1.4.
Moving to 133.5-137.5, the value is 1.3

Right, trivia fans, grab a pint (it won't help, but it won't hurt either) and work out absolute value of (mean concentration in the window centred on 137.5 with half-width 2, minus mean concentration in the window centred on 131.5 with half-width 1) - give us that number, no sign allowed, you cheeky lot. 4.2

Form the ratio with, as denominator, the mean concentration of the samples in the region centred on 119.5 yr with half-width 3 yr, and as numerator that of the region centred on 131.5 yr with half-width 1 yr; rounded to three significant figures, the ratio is 1.06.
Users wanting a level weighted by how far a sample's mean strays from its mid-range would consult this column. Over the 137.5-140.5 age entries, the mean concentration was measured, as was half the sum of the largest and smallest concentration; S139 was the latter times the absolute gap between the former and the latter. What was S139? 1.1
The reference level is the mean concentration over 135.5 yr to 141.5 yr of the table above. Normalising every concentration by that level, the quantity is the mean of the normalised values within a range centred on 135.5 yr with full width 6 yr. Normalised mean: 0.91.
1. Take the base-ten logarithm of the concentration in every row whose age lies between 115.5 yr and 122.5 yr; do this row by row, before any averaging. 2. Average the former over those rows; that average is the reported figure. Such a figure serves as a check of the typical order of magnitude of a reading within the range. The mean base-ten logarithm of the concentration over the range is 1.04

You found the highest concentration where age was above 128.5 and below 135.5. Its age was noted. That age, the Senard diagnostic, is 135.0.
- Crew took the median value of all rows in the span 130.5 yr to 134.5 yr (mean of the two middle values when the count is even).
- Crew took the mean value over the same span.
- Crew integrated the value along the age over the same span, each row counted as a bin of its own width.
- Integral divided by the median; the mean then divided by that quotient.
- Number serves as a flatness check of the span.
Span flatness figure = 3.0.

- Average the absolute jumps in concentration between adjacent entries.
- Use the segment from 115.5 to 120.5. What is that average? 0.35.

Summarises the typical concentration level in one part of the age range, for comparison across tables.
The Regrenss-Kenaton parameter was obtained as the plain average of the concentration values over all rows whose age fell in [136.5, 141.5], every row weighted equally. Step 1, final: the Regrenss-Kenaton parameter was 16.2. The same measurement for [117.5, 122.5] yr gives 10.7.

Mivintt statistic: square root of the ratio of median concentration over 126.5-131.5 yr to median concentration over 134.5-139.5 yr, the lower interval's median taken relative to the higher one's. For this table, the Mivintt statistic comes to 0.85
